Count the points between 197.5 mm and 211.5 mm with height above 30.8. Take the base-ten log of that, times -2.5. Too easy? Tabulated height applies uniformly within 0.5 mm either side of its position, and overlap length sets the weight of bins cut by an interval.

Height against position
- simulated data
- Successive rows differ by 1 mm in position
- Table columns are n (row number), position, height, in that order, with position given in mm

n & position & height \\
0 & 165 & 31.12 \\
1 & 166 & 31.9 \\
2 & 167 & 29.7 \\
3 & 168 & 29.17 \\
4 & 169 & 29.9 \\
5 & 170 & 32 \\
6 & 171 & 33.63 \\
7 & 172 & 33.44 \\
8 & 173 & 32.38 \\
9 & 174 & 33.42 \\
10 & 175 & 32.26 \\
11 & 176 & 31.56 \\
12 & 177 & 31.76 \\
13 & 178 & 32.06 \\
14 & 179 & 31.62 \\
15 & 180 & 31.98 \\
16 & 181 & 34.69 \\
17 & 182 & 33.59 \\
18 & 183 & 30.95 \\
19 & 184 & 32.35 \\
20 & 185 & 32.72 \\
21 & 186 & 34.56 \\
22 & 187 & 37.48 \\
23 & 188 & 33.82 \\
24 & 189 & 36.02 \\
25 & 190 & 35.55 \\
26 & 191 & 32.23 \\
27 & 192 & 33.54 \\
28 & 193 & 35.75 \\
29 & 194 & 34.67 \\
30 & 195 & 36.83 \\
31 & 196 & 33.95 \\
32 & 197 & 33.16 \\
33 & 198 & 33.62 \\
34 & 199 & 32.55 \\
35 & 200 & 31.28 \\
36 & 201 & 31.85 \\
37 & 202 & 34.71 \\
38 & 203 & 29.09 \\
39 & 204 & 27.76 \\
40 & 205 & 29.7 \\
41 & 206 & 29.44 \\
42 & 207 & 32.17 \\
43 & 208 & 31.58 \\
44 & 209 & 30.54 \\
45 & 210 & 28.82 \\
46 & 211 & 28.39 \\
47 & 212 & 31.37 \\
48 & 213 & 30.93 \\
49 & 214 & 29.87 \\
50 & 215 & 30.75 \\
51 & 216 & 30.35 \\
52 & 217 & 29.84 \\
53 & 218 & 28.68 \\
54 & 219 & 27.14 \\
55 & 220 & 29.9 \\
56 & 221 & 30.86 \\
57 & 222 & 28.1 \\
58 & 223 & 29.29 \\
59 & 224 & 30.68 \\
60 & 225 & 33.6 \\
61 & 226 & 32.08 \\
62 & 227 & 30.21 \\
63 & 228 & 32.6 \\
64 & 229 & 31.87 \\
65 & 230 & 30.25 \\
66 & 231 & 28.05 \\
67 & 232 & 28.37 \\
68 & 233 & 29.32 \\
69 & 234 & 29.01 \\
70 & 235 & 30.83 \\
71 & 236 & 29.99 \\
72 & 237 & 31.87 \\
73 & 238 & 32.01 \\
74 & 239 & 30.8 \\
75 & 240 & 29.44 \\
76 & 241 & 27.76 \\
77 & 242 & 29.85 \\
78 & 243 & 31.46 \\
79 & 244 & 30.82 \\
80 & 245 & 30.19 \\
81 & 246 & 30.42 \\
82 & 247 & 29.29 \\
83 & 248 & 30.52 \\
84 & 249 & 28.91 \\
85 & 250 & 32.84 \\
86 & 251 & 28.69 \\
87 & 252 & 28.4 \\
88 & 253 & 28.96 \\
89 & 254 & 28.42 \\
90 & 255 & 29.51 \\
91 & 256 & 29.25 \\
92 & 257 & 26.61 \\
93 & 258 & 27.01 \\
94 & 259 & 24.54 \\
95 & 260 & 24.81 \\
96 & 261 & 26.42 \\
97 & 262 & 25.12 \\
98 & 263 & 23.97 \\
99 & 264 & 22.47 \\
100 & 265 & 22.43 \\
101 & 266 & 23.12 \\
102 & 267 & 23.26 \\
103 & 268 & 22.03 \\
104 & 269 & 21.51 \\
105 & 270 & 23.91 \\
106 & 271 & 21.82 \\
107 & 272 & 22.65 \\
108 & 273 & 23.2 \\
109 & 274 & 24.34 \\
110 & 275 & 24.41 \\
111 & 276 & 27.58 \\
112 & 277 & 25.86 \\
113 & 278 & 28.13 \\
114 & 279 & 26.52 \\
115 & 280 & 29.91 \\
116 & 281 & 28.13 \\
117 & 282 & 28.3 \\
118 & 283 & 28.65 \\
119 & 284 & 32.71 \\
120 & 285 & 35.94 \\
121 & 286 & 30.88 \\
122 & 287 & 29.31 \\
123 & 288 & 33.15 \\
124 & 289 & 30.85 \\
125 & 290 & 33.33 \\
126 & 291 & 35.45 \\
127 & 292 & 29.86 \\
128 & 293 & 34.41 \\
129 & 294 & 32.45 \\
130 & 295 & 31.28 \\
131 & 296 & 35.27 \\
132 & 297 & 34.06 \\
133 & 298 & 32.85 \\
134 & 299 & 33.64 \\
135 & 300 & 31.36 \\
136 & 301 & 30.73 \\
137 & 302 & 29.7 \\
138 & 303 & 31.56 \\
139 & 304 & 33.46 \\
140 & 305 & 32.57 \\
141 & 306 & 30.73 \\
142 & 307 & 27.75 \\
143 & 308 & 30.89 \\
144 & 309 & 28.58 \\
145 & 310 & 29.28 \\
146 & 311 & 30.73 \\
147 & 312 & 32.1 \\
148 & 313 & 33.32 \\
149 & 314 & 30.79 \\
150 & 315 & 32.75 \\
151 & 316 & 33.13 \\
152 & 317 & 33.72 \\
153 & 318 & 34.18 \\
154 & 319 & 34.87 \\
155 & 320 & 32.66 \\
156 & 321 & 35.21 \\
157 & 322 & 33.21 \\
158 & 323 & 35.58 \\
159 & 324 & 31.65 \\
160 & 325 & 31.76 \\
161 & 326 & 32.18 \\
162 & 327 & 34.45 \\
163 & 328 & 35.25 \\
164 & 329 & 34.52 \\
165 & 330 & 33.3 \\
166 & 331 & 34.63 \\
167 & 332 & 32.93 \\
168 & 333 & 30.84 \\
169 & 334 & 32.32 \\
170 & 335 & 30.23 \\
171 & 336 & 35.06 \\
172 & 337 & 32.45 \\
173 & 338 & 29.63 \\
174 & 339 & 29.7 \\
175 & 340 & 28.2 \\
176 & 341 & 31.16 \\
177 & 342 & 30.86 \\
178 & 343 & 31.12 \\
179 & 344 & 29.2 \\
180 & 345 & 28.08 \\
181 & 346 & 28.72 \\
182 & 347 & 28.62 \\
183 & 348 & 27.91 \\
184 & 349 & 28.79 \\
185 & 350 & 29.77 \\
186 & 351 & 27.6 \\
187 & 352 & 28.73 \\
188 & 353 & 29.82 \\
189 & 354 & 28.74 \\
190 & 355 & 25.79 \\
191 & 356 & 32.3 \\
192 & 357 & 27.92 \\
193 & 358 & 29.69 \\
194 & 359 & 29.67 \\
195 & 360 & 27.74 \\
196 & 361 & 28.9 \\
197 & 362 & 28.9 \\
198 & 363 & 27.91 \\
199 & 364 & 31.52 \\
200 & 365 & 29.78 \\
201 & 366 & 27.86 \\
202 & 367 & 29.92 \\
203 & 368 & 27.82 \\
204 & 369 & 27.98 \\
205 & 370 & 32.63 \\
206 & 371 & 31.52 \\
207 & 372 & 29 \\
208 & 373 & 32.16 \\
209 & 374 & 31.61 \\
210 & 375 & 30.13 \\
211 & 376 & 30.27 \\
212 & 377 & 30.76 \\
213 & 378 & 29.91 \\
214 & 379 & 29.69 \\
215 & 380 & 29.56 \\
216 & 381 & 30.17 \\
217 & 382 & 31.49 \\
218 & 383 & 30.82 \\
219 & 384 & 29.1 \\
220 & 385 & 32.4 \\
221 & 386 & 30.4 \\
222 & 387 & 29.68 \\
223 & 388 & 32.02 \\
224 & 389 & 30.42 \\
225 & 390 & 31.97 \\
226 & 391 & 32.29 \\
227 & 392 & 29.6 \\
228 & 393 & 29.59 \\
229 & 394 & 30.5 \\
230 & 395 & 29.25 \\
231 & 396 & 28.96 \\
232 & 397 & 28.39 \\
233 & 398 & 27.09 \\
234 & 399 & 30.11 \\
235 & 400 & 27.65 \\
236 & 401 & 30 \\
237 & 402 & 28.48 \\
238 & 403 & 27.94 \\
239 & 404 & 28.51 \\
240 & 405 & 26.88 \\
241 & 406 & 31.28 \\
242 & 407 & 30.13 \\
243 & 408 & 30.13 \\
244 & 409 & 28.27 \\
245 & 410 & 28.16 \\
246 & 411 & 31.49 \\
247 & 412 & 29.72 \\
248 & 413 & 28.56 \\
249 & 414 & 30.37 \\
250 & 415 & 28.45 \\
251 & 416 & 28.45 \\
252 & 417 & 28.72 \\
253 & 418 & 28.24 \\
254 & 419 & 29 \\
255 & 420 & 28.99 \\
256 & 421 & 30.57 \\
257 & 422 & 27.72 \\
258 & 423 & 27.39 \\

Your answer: -2.11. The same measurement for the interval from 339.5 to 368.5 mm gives -1.75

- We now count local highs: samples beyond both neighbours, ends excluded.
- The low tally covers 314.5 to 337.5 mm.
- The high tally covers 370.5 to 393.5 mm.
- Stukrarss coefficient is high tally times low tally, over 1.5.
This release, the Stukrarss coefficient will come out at 28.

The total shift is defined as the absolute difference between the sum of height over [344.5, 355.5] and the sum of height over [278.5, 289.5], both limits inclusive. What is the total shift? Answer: 22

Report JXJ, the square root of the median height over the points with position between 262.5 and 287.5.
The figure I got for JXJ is 4.9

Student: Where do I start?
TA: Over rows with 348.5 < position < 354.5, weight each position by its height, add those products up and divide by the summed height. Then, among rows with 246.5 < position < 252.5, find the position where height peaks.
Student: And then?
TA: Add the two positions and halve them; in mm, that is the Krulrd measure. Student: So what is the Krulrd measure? 300.8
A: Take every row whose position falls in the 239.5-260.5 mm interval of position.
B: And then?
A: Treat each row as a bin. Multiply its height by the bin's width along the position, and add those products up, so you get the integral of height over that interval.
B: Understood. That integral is 608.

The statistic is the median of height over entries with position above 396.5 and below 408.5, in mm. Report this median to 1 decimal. 28.5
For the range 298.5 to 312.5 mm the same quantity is 30.8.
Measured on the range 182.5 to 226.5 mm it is 31.5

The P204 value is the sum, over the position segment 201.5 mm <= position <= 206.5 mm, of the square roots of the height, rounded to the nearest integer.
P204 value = 27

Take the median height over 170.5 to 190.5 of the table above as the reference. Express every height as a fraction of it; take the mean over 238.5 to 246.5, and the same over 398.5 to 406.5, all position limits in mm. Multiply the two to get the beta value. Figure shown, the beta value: 0.79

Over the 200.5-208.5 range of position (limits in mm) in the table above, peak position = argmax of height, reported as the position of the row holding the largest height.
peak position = 202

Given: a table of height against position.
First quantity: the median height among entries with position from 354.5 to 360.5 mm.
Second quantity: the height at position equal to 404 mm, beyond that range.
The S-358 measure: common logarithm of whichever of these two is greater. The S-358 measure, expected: 1.46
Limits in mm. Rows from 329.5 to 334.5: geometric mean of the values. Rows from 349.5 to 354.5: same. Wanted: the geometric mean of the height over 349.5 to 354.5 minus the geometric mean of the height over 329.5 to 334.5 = -4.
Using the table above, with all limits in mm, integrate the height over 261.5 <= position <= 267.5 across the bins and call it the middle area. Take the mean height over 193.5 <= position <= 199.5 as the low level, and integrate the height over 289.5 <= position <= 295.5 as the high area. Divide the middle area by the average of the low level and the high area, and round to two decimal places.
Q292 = 1.22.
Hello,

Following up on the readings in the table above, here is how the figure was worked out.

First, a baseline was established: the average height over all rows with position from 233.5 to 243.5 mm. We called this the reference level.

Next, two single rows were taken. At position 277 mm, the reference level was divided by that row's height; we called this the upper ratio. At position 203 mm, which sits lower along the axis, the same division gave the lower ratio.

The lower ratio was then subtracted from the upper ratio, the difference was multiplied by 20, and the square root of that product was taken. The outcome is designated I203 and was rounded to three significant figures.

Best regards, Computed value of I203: 1.61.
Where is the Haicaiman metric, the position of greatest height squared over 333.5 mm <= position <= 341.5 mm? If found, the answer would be 336 mm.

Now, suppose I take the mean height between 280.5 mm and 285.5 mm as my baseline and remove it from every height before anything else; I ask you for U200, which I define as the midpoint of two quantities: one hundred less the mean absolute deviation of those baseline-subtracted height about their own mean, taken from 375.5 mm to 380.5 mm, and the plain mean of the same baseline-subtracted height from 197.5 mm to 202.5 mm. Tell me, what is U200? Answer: 50.8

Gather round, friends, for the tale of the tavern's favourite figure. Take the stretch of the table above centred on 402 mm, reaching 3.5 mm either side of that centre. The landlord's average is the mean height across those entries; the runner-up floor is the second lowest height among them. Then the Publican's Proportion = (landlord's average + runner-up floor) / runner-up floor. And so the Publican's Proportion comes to 2.03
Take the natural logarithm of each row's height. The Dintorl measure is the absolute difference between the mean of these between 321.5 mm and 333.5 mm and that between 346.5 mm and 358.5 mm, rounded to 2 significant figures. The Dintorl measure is 0.15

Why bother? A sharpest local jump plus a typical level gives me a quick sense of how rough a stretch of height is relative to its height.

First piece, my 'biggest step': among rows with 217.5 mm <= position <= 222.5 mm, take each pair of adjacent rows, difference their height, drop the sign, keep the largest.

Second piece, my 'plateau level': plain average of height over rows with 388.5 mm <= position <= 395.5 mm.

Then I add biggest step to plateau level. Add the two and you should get 33.3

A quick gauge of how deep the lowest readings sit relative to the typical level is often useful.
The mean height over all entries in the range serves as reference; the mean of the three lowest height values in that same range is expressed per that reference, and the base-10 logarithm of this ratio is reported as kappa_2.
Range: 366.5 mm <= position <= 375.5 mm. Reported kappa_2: -0.0303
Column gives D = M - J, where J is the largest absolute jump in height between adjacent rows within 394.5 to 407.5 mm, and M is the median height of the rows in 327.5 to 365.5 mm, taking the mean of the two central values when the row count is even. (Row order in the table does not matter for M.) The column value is 25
